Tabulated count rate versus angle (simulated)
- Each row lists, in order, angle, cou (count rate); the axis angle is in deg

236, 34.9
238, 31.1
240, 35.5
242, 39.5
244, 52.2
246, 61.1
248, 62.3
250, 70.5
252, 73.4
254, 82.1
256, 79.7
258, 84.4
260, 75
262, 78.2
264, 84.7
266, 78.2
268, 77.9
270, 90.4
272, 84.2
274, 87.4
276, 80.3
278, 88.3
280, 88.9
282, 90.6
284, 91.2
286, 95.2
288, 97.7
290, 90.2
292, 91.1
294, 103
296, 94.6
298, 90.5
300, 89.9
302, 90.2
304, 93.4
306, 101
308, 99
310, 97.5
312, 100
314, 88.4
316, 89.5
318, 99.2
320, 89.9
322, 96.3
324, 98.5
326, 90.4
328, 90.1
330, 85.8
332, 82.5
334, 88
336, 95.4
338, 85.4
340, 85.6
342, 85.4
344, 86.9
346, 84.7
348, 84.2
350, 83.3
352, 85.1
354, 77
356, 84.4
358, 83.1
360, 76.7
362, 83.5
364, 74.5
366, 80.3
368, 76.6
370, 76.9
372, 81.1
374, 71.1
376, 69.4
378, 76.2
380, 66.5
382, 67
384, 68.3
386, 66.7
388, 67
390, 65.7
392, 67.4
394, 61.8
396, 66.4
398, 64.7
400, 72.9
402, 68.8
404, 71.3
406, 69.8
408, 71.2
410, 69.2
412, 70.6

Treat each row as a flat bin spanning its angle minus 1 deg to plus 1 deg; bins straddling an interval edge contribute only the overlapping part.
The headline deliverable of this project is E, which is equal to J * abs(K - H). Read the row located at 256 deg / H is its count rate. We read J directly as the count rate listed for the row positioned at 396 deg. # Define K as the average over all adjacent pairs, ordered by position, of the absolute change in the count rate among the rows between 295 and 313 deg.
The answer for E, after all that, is 5111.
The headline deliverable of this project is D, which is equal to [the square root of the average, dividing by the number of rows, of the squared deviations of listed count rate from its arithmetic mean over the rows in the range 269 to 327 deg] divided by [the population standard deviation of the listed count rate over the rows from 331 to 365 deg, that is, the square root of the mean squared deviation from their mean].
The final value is 1.13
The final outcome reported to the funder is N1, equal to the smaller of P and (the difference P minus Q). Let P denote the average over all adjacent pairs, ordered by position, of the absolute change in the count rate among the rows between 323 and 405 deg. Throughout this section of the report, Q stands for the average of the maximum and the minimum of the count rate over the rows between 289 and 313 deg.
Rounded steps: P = 4.02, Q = 96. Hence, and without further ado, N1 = -92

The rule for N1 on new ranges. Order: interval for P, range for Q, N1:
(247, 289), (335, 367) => -80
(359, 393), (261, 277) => -80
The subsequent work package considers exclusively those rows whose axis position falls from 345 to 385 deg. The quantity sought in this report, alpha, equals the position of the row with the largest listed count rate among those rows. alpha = 352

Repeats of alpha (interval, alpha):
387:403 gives 400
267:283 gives 282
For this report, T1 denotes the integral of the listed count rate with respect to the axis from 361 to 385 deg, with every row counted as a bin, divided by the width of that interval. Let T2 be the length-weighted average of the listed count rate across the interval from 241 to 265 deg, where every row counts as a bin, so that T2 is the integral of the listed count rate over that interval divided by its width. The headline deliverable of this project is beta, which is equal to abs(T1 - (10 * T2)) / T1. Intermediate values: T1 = 74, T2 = 70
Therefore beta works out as 8.5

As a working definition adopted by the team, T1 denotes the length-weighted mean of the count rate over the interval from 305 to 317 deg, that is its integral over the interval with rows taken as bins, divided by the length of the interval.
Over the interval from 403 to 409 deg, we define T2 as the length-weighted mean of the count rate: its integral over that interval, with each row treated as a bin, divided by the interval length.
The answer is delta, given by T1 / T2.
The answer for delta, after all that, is 1.36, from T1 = 96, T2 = 71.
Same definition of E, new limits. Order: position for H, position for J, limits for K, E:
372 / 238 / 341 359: 2430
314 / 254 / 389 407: 6951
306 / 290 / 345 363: 8736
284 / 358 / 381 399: 7391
